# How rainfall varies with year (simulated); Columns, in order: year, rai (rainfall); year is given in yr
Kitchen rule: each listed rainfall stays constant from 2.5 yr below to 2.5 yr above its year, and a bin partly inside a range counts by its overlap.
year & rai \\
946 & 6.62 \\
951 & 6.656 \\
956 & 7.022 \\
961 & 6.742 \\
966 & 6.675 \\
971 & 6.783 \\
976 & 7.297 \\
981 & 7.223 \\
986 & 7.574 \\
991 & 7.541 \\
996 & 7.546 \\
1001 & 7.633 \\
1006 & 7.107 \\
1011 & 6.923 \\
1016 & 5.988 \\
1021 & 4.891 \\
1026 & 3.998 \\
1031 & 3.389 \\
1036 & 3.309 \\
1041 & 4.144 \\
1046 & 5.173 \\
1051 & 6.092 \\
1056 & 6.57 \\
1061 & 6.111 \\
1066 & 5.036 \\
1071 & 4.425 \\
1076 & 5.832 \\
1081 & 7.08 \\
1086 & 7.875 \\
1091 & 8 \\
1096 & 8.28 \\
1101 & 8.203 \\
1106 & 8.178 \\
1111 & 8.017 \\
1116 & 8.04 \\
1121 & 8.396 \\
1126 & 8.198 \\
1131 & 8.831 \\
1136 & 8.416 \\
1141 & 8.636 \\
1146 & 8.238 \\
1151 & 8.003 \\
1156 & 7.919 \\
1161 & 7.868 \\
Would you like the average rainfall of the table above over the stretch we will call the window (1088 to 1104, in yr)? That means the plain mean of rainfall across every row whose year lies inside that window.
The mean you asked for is 8.2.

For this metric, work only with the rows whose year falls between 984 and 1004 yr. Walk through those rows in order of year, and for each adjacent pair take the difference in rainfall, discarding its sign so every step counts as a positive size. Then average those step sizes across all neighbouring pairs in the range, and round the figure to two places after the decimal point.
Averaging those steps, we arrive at 0.04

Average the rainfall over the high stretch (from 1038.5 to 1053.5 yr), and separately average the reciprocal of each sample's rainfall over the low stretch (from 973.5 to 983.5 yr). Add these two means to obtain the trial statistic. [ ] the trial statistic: 5.3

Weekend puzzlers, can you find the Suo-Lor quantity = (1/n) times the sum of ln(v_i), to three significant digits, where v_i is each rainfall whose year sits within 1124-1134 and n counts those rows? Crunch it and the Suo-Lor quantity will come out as 2.14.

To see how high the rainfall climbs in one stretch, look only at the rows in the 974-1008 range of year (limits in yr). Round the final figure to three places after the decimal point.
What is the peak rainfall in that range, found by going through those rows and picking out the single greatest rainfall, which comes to 7.633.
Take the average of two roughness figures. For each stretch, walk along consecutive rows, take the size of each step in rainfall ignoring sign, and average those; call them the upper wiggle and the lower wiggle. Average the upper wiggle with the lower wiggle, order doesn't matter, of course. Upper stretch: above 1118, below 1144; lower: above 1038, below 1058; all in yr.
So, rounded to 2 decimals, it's 0.59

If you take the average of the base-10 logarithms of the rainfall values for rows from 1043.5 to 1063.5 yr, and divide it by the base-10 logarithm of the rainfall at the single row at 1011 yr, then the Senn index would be 0.92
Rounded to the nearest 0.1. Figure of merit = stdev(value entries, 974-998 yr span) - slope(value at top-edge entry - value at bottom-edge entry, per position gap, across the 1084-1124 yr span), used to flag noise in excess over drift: 0.1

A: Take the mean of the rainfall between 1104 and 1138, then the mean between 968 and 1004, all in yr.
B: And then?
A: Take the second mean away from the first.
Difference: 0.9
